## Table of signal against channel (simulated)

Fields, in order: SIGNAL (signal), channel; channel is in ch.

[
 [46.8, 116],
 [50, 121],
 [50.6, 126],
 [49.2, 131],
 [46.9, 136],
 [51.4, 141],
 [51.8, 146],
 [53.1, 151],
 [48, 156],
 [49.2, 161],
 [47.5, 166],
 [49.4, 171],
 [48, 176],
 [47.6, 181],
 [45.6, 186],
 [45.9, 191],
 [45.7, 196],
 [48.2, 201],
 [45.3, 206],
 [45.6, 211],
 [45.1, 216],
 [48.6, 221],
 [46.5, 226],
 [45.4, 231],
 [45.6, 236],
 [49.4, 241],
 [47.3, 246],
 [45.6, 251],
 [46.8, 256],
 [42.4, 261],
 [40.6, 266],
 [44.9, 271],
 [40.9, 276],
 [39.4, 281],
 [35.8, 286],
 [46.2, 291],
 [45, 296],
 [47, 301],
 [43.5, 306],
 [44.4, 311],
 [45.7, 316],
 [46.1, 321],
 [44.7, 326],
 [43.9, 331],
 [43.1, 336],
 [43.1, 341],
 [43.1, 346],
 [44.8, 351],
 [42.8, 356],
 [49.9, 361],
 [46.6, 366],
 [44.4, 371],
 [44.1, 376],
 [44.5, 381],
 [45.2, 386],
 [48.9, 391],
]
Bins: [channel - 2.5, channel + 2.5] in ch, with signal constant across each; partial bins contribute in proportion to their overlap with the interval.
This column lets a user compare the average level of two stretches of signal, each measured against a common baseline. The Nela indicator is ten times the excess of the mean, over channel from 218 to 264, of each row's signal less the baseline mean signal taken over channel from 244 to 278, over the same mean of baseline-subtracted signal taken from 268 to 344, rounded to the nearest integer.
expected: 28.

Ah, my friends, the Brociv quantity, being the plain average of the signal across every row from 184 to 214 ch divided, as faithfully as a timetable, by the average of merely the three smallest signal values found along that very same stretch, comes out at 1.01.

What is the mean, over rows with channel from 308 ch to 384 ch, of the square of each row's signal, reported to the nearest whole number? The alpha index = 2005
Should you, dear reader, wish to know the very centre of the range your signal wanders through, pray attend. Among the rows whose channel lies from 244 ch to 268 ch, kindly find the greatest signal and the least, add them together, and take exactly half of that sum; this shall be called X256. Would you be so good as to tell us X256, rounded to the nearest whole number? 44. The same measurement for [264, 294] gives 41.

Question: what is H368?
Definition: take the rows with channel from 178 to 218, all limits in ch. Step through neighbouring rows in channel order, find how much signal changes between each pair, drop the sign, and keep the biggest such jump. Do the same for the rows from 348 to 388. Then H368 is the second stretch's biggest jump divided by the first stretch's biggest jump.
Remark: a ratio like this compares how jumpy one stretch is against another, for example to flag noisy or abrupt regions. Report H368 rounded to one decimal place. 2.4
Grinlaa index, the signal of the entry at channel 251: 45.6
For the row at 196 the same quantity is 45.7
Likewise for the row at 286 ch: 35.8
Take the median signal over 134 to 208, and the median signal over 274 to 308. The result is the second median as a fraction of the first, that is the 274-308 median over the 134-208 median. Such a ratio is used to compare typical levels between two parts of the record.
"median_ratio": 0.906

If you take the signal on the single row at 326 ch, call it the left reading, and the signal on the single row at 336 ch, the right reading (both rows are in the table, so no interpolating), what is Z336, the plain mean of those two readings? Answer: 43.9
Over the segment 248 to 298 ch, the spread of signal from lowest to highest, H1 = 11.0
